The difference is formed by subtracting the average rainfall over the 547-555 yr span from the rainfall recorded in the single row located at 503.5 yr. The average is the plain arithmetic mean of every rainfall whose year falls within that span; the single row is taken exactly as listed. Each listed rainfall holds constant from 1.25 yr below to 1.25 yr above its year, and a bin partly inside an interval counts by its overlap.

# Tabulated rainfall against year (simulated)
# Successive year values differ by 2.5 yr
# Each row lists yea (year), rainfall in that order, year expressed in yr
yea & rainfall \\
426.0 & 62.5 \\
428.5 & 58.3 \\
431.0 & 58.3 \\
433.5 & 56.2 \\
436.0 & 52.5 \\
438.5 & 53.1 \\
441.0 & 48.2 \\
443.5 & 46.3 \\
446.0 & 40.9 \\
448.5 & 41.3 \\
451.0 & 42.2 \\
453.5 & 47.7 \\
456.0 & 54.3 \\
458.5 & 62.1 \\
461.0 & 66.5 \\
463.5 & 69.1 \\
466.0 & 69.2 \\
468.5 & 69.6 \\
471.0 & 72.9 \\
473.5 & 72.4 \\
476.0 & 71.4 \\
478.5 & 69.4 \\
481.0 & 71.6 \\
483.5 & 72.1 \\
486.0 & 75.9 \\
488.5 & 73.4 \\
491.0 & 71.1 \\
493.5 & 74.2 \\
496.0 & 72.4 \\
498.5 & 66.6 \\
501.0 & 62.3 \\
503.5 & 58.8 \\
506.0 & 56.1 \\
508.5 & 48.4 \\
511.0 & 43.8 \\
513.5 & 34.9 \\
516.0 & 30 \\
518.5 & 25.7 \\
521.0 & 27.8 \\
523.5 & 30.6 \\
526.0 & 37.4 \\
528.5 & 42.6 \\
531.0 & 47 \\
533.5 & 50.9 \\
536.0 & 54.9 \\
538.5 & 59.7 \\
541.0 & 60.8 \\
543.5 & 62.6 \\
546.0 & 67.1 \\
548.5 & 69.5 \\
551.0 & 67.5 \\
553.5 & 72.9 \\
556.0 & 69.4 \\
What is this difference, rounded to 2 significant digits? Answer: -11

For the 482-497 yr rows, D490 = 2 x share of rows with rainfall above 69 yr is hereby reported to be 2.0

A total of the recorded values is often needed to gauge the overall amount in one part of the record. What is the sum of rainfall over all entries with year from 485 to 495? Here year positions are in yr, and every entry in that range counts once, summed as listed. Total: 295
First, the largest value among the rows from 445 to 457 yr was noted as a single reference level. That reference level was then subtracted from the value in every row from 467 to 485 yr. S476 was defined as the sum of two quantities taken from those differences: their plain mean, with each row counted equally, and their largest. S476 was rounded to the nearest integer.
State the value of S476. 36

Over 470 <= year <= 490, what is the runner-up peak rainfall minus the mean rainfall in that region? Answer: 1.0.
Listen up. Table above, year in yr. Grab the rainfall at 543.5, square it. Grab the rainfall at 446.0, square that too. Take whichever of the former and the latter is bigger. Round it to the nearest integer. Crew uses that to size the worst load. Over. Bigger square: 3919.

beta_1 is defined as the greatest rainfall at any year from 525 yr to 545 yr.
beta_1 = 62.6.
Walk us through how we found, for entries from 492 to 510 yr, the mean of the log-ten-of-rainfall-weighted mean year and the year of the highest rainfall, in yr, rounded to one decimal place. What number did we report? 497.2 yr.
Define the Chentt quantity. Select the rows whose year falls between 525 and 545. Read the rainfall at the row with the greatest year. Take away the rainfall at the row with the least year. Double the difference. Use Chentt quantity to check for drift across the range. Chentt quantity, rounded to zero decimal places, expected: 50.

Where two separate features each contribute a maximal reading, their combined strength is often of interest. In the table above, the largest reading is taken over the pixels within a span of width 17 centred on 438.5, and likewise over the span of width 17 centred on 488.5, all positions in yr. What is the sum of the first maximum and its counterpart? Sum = 134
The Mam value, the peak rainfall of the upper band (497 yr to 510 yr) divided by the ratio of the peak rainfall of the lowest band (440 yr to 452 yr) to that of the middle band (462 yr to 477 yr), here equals 101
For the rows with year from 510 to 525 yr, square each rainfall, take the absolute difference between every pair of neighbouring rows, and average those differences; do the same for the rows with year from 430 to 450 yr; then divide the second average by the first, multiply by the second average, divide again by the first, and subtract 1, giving -0.2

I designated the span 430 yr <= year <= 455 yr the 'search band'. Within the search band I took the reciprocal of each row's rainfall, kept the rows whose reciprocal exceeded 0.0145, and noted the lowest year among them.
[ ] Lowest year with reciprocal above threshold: 431.0 yr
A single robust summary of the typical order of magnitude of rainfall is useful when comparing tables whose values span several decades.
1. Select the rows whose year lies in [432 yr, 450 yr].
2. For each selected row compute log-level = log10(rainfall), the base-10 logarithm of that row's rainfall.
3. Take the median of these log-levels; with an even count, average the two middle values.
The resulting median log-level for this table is 1.68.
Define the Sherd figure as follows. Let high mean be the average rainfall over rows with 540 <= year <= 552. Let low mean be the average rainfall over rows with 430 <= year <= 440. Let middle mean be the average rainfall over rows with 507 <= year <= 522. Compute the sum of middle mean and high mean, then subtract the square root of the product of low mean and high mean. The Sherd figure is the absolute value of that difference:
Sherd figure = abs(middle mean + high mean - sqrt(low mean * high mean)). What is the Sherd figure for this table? 41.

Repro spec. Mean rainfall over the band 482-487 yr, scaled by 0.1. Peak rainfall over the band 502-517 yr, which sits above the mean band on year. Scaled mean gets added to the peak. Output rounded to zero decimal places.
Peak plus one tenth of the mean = 66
